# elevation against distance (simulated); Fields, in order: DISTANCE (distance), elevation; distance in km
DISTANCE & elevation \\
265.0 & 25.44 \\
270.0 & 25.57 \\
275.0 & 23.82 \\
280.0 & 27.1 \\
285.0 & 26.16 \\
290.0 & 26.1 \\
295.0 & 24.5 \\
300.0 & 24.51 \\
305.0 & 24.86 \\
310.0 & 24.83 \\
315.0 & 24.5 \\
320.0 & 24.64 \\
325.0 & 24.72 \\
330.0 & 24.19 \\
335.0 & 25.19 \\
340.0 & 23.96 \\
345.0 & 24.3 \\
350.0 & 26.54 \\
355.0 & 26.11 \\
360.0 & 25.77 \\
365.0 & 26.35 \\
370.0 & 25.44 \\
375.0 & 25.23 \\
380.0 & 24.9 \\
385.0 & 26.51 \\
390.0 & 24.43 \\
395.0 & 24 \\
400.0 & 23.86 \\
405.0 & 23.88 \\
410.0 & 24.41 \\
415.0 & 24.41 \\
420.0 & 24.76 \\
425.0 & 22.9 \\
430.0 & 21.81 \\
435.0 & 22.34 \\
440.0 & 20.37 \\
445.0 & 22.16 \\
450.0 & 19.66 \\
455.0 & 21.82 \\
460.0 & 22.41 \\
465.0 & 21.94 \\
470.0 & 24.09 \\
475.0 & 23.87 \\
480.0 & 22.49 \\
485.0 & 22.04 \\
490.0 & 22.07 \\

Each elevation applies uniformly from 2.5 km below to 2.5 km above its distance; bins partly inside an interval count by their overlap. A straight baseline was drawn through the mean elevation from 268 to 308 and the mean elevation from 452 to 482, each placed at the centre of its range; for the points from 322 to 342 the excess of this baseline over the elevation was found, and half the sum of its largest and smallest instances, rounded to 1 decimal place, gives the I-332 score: 0.0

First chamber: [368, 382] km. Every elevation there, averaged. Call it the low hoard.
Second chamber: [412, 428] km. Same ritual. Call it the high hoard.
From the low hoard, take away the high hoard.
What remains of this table 1.2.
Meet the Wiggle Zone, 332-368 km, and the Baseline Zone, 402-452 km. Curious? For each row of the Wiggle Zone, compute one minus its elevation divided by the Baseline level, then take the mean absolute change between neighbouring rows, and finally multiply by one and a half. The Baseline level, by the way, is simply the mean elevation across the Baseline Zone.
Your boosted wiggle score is 0.057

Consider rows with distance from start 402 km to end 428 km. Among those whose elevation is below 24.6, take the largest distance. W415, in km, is 425.0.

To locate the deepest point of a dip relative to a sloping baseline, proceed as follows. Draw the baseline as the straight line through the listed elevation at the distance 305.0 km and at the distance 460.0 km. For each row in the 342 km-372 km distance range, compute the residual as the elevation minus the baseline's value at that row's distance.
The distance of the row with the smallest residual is 345.0 km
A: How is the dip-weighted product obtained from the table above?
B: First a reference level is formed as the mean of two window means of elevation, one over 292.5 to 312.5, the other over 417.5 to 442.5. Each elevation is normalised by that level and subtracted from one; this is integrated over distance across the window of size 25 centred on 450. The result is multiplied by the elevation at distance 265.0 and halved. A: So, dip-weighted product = 31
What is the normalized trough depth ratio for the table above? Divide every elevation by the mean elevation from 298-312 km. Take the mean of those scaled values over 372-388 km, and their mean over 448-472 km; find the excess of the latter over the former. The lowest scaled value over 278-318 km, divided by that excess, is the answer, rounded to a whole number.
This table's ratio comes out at -7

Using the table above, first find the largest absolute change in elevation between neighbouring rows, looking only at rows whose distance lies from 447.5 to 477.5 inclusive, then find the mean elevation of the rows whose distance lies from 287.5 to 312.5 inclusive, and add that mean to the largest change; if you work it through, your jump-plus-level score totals 27.1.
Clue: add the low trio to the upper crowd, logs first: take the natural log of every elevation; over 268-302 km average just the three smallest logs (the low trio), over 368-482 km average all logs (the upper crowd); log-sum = 6.34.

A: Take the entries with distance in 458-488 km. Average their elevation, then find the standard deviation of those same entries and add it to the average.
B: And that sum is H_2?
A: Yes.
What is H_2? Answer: 23.7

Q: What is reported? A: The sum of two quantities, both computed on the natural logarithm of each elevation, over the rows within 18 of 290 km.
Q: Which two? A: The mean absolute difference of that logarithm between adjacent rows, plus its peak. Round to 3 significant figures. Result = 3.34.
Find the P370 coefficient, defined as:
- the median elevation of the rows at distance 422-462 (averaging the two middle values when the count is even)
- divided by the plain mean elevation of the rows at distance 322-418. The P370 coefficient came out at 0.88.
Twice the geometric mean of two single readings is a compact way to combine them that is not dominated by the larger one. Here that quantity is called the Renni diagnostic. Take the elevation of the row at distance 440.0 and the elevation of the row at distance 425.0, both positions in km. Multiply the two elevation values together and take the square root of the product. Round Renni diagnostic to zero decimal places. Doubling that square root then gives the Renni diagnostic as 43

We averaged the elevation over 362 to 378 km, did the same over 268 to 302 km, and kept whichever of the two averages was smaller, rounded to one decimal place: 25.4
